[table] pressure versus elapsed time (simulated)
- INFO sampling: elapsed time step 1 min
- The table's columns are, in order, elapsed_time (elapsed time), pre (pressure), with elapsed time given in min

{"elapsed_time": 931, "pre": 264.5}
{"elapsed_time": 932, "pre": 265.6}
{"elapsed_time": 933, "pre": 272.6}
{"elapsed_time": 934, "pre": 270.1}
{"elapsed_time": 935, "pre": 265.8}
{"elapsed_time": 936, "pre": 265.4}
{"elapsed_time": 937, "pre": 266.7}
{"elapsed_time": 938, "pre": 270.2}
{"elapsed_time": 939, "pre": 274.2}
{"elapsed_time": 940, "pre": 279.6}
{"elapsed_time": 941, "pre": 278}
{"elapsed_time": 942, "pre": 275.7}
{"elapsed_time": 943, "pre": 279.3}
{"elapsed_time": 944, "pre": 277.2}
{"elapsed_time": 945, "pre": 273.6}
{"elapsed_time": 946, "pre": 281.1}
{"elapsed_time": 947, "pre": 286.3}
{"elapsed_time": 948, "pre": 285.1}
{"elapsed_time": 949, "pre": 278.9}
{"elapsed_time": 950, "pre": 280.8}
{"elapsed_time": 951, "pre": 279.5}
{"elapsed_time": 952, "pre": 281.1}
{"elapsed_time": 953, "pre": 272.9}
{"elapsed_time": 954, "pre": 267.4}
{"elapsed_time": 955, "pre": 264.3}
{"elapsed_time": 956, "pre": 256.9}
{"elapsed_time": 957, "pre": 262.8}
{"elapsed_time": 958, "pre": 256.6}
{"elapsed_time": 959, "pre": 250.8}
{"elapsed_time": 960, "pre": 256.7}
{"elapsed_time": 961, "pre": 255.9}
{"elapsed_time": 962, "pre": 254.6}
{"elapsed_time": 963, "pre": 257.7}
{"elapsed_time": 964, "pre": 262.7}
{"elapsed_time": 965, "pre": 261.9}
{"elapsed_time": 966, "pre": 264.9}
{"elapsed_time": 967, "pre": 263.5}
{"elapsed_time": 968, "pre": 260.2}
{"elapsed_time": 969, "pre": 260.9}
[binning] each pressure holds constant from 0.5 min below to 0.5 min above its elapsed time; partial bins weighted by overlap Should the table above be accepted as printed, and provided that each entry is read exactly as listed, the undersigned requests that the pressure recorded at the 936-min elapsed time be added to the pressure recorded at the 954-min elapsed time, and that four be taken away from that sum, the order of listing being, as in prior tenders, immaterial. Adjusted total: 529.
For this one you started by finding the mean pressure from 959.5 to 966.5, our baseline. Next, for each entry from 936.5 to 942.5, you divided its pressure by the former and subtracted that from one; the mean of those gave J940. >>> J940 -0.06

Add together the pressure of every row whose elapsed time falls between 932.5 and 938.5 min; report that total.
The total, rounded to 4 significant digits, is 1611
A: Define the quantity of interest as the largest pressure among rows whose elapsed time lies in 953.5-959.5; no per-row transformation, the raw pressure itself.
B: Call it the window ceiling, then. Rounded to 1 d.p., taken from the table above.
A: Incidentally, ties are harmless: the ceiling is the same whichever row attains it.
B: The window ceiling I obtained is 267.4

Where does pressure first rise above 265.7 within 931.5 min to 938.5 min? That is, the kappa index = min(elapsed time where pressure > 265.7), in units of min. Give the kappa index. 933 min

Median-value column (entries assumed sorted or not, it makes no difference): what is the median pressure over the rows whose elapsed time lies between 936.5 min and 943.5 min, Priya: 276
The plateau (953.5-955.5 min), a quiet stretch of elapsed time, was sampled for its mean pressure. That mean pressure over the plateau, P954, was 266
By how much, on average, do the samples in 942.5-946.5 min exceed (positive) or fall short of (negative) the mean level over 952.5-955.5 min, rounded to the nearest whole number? 10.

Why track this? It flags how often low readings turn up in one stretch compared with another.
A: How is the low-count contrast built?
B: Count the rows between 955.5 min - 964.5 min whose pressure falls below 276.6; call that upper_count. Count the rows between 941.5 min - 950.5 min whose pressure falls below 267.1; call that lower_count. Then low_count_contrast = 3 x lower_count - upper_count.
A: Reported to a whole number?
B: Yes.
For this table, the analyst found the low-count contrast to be -9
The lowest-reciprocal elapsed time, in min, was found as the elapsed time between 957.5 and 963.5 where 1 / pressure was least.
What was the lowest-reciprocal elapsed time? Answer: 963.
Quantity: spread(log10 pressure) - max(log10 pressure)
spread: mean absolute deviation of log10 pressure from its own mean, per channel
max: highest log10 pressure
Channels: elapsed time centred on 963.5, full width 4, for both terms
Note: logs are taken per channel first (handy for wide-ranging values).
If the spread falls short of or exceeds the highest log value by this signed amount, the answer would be -2.41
